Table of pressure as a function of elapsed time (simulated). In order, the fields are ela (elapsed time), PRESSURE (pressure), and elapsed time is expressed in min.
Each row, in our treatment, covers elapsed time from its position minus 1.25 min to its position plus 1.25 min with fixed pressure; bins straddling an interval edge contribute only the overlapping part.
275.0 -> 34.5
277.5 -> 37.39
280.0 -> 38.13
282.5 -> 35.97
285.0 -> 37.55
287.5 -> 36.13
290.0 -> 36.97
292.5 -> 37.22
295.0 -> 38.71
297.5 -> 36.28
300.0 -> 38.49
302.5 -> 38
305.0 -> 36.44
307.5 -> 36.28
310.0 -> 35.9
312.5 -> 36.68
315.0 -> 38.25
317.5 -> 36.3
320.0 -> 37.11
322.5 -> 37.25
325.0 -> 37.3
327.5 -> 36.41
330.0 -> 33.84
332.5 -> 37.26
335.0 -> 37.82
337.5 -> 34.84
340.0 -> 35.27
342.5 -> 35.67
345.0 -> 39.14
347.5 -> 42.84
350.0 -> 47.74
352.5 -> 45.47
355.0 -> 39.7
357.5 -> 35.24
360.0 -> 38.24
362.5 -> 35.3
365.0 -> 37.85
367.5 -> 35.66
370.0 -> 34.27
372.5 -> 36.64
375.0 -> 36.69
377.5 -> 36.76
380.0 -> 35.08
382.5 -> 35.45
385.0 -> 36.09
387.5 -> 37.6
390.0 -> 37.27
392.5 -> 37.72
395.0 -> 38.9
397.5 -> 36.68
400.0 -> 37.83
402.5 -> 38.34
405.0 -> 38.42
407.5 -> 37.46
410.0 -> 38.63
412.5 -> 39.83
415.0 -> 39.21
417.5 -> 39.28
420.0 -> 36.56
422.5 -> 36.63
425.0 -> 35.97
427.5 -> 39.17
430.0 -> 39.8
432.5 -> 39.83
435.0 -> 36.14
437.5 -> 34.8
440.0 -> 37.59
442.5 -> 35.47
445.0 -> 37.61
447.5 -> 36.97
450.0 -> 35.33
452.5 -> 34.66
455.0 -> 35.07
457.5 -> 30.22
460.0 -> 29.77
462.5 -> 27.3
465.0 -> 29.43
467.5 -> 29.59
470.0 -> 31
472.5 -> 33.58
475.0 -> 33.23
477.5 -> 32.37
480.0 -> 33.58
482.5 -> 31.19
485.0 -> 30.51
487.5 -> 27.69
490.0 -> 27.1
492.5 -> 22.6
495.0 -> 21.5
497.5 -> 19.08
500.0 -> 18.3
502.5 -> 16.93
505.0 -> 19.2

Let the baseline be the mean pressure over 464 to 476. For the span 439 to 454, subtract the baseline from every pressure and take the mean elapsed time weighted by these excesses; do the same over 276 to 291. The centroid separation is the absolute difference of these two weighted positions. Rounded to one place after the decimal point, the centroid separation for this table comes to 162.1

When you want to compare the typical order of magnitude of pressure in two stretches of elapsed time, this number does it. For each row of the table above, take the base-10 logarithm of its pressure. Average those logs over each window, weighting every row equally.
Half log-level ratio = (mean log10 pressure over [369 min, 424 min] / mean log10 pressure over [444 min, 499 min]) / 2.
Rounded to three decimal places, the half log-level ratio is 0.532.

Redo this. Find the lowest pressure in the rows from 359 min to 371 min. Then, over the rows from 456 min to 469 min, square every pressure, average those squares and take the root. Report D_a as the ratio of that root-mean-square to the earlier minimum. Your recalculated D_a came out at 0.85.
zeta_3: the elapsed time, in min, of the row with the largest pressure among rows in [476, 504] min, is 480.0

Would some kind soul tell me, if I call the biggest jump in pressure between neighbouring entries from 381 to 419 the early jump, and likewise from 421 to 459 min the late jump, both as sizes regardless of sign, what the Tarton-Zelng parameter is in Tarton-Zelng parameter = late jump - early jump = 2.6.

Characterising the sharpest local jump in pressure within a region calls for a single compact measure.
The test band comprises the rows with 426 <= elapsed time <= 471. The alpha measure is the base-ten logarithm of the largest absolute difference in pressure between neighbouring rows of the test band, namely 0.69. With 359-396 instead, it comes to 0.47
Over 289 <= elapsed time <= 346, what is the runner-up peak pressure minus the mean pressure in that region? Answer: 1.9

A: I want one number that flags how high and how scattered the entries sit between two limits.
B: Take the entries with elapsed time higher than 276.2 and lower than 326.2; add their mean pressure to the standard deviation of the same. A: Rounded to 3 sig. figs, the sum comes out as 38.0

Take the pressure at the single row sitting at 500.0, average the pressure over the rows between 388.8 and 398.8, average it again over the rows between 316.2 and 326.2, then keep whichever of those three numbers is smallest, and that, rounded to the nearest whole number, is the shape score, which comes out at 18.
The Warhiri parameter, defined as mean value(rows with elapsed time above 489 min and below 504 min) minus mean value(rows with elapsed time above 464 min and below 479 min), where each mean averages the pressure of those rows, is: -11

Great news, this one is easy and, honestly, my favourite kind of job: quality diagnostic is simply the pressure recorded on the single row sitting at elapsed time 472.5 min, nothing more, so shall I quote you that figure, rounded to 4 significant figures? 33.58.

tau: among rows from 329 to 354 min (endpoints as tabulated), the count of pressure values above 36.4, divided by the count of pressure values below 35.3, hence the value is 2.0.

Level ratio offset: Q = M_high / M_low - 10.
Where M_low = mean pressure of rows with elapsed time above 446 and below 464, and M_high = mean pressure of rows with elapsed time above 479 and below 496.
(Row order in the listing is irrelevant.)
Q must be -9.15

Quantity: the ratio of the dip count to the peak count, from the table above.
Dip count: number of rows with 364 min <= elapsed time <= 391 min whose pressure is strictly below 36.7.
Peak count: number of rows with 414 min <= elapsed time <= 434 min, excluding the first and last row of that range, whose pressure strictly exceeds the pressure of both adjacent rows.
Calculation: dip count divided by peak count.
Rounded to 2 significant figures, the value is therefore 3.5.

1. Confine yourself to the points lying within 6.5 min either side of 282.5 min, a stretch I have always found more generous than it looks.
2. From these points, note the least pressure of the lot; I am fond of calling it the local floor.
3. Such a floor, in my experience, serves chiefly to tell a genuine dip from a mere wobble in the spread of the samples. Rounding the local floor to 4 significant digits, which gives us 35.97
